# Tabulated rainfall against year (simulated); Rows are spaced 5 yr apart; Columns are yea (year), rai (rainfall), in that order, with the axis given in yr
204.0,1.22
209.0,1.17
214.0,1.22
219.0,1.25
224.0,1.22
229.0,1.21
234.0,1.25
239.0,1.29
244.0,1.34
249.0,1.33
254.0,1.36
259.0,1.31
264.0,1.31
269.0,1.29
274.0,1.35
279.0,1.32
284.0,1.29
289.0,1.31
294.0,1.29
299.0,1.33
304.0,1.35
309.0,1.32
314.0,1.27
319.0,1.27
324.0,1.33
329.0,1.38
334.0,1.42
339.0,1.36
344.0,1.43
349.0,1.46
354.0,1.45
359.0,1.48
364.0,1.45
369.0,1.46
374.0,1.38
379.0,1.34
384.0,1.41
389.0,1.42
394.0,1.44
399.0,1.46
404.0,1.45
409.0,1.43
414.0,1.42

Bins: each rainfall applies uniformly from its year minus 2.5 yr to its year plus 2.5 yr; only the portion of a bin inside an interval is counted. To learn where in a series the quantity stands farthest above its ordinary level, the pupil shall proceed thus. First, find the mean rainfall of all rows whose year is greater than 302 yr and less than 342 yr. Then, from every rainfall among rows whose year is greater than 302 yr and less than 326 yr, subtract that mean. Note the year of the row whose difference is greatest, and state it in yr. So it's 304.0 yr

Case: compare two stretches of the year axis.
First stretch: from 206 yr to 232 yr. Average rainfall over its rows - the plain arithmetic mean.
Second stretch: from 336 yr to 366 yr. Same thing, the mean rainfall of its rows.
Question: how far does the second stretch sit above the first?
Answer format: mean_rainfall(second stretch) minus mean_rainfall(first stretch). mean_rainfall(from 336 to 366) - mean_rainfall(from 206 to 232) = 0.22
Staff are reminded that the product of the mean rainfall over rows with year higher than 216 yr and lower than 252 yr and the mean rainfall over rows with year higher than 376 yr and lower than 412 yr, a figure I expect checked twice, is 1.81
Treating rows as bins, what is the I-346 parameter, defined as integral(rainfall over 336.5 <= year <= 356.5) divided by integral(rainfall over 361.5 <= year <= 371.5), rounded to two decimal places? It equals 1.96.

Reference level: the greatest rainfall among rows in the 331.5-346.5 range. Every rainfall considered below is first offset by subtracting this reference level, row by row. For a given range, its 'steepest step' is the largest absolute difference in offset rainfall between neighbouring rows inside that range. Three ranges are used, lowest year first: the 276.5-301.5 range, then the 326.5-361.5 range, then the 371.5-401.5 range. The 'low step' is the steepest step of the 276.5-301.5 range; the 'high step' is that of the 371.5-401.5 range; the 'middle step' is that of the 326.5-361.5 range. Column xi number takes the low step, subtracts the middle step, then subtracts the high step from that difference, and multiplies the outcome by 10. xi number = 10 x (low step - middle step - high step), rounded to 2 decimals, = -1.00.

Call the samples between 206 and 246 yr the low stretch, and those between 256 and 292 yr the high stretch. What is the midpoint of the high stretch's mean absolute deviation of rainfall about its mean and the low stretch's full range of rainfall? 0.092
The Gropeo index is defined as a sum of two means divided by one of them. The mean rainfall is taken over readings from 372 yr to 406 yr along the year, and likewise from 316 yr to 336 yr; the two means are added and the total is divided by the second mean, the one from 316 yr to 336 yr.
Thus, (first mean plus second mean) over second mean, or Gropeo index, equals 2.05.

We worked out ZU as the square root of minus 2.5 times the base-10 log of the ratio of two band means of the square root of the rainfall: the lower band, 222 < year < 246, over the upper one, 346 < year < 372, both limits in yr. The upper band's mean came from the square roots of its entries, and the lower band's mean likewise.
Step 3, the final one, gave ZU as 0.28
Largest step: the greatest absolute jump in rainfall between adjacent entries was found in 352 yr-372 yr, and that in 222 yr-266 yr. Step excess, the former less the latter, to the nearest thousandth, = -0.020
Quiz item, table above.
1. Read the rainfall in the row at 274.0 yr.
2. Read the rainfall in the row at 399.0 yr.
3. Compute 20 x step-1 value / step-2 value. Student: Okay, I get 18.5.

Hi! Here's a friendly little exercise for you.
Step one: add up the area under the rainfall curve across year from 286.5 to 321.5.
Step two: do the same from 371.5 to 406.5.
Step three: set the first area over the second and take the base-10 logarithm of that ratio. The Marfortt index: -0.035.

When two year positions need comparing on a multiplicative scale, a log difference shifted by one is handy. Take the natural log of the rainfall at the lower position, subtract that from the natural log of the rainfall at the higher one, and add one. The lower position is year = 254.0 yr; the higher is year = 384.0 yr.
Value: 1.04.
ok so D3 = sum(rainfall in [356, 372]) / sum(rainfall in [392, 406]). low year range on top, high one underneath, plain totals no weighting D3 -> 1.01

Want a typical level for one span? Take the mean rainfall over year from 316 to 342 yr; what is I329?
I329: 1.35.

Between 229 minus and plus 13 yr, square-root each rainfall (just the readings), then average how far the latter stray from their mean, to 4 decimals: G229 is 0.0104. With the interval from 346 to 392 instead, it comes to 0.0150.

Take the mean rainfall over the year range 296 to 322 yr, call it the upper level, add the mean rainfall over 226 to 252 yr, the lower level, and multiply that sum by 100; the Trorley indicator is 259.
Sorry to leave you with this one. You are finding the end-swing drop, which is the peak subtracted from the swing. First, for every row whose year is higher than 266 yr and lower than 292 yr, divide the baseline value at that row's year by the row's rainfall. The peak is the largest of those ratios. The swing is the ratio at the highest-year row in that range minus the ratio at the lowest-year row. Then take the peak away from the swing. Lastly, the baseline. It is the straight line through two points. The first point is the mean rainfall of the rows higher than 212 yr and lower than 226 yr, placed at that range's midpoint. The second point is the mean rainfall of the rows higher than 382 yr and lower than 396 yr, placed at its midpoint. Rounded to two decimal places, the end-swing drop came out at -1.01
